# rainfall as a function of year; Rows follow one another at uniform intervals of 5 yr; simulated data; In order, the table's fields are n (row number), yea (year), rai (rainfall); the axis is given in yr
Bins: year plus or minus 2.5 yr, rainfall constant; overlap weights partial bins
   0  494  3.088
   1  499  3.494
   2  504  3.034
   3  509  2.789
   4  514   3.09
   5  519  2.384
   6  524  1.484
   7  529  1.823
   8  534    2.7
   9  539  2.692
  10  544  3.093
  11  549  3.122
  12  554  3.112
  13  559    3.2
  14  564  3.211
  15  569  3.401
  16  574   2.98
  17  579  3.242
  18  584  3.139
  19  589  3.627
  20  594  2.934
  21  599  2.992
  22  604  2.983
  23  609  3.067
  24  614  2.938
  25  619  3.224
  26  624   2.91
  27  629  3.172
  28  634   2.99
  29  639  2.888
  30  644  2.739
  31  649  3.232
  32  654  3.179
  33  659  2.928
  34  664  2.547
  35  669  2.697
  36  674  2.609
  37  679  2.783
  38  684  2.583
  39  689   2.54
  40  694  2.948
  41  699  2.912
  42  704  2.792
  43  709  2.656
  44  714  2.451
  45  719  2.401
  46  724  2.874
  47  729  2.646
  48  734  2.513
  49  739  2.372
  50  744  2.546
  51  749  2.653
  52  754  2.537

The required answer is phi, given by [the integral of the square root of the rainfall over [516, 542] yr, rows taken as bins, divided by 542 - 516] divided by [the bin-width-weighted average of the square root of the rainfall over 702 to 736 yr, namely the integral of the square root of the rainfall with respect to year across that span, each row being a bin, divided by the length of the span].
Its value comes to 0.921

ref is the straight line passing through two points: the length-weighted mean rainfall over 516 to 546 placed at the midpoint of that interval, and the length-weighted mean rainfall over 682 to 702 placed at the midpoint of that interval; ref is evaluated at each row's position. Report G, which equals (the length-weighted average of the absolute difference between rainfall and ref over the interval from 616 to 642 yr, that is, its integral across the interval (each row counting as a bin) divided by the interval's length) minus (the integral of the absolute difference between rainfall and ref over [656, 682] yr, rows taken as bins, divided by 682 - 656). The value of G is 0.3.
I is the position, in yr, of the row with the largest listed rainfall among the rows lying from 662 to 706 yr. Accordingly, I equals 694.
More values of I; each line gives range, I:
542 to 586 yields 569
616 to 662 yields 649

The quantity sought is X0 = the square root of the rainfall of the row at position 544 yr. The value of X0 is 1.76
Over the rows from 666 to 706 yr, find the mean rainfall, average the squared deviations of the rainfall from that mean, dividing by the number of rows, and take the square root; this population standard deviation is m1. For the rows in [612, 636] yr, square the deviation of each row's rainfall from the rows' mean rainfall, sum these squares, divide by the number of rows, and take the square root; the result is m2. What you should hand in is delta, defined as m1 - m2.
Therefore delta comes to 0.01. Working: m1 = 0.142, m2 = 0.127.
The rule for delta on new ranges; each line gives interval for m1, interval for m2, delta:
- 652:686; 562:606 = -0.01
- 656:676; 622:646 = 0.00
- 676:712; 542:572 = 0.04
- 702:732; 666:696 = 0.03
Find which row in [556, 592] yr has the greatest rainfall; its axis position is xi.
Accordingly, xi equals 589 yr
